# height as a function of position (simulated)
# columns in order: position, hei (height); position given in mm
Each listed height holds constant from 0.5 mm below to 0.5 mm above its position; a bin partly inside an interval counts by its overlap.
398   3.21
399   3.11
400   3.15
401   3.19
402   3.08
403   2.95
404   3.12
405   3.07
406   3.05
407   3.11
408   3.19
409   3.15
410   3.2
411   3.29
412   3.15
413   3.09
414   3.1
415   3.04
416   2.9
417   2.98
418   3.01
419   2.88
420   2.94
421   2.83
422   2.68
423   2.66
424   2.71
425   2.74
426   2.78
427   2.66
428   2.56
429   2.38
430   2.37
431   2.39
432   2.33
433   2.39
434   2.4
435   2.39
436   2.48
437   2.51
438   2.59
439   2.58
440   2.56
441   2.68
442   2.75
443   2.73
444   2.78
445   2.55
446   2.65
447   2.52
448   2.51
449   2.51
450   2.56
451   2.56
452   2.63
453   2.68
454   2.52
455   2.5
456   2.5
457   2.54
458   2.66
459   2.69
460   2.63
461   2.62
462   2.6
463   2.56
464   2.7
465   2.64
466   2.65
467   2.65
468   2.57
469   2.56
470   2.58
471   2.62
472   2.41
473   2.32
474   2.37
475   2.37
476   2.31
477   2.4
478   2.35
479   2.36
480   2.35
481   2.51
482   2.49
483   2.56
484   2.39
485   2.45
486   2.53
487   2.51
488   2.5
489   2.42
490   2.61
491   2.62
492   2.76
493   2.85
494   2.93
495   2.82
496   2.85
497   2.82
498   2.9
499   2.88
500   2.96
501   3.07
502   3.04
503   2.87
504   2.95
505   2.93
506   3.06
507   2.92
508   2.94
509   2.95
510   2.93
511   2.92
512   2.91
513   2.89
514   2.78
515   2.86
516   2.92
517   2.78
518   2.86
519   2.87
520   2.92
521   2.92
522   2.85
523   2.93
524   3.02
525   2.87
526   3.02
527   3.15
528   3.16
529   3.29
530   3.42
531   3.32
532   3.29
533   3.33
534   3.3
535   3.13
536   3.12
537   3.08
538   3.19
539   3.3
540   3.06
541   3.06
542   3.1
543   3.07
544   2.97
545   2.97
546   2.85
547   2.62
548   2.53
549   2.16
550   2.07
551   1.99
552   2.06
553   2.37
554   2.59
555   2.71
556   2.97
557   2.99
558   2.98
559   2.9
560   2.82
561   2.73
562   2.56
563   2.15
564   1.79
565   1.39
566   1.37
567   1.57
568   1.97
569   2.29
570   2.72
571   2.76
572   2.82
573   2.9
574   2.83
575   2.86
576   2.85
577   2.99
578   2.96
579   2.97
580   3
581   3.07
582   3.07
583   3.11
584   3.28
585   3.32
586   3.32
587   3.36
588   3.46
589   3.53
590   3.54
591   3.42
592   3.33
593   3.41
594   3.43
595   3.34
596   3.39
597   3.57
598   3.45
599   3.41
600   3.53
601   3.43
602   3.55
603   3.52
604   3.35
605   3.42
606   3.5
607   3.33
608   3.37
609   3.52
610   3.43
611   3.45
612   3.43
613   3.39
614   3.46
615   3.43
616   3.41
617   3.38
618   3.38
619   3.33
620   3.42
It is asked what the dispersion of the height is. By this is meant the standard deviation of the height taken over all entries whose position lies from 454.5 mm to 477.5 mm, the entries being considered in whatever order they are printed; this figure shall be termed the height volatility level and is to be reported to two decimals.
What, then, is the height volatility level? 0.12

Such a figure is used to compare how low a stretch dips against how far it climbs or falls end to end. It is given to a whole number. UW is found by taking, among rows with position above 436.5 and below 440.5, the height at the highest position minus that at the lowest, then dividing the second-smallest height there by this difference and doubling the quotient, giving 102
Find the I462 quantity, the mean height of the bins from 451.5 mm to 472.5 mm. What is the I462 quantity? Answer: 2.60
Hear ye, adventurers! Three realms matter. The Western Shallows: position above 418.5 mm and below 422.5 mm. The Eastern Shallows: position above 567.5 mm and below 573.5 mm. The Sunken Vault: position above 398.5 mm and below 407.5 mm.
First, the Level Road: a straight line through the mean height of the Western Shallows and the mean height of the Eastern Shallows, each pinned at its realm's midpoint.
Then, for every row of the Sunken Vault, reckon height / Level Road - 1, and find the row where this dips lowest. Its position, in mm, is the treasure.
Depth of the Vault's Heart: 403 mm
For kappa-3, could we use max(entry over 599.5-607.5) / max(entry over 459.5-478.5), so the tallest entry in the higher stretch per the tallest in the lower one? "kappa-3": 1.31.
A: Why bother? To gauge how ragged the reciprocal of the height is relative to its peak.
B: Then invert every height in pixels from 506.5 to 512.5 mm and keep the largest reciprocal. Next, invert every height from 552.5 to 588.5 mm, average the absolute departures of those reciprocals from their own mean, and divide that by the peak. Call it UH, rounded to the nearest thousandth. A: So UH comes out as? 0.222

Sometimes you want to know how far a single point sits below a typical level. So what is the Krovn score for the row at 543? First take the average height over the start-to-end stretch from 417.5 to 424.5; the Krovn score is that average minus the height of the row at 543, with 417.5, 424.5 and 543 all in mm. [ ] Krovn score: -0.3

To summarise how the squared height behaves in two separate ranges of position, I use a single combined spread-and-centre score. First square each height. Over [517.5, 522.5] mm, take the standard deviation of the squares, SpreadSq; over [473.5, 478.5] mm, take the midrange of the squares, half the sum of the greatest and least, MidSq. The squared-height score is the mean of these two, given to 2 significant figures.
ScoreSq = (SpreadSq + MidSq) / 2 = 2.9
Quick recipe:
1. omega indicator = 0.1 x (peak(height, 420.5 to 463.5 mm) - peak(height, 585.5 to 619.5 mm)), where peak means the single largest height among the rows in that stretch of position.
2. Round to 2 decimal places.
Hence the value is -0.07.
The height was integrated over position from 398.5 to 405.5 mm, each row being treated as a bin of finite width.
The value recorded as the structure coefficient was 21.7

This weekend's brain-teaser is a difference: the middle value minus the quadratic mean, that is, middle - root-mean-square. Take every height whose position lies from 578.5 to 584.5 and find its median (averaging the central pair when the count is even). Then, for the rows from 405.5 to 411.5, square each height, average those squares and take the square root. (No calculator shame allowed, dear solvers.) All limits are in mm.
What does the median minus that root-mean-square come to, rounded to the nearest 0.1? -0.1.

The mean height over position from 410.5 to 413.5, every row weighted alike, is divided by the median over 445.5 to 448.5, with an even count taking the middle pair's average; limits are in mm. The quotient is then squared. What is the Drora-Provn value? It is 1.6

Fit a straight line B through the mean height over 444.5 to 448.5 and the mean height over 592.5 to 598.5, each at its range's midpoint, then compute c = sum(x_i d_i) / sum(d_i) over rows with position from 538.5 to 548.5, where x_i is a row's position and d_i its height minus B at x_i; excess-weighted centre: 547.1 mm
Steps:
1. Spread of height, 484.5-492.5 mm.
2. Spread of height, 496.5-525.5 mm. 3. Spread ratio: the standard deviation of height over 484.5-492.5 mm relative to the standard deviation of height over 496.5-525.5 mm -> 1.5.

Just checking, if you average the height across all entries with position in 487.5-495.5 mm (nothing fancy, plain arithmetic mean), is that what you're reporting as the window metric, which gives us 2.69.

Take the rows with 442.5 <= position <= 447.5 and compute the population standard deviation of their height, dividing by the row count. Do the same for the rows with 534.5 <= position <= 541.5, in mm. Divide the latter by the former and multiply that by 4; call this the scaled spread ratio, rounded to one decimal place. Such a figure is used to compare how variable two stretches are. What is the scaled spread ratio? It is 3.2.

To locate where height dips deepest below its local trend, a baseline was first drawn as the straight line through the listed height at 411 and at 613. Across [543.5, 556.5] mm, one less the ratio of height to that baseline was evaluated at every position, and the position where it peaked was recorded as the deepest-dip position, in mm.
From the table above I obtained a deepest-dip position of 551 mm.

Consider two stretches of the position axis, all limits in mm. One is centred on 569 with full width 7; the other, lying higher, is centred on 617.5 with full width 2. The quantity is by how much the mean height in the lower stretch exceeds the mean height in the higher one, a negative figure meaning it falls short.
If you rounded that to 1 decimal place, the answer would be -1.2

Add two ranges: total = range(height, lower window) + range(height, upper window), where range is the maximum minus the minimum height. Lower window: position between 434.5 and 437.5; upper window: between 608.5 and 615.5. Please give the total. 0.250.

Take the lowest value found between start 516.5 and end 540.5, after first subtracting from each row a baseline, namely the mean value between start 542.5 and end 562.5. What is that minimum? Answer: 0.13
